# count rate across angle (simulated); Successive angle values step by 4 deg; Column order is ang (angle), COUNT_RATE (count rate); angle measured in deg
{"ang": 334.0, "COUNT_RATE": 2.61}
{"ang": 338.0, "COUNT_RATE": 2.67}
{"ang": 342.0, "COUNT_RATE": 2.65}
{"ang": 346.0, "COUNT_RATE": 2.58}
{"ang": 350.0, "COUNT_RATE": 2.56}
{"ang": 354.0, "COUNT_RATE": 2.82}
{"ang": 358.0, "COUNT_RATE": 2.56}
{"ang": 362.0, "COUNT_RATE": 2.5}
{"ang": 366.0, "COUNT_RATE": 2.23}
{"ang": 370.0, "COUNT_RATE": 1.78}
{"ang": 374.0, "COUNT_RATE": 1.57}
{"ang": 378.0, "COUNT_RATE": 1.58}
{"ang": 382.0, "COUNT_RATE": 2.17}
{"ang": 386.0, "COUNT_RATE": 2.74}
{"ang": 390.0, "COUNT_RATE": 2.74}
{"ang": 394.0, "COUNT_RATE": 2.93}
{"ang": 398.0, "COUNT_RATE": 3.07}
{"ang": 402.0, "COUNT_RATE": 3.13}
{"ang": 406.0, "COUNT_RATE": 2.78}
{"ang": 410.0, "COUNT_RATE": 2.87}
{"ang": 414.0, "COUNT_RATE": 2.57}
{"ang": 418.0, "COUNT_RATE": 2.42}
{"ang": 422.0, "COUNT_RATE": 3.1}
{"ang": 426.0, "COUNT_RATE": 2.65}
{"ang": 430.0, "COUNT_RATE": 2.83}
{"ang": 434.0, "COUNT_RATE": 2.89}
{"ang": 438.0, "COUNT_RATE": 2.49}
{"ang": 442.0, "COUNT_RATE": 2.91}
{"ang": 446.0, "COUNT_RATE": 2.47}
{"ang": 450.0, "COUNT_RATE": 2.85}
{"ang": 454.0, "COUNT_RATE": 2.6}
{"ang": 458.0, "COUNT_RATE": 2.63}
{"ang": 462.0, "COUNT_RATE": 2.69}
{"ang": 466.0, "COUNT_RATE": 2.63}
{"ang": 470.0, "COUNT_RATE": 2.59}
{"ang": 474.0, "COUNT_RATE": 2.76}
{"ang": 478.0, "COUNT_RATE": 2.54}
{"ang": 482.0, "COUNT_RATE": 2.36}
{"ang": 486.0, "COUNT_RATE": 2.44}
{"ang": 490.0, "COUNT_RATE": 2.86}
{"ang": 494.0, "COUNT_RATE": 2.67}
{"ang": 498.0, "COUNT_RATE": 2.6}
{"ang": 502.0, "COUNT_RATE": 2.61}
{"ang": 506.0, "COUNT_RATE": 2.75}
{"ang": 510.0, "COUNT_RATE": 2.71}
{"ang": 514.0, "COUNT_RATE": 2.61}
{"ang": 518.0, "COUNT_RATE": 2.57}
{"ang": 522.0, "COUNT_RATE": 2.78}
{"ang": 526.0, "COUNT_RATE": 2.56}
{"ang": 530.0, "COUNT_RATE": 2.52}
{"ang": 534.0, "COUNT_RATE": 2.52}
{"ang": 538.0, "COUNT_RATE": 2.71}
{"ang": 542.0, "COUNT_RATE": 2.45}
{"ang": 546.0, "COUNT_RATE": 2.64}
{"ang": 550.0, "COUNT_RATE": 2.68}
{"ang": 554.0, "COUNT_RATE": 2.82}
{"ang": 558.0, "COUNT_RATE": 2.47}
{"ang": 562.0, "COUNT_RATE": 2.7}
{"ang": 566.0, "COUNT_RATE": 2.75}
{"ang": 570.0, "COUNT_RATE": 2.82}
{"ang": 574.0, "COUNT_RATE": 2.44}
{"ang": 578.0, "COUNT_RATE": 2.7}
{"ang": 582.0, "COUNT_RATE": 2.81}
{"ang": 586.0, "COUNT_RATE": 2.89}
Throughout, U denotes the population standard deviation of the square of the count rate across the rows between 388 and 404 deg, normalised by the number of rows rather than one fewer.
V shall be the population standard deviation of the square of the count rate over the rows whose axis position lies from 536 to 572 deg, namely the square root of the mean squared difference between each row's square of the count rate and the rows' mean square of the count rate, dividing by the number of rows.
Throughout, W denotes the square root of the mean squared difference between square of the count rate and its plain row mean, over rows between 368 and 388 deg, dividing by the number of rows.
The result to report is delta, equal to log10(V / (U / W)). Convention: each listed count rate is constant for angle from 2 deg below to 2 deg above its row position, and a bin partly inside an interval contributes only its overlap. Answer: 0.2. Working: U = 0.88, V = 0.66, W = 1.9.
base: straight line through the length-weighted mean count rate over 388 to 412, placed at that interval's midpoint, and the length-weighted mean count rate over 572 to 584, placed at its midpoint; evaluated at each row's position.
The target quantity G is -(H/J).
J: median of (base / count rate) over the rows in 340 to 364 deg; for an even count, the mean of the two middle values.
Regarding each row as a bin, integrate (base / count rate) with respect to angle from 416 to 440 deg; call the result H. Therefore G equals -22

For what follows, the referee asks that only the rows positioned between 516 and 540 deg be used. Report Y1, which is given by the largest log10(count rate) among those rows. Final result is 0.444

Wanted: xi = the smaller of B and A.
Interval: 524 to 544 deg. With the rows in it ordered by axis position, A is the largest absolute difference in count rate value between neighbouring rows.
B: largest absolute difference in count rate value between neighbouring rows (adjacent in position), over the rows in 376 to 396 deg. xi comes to 0.26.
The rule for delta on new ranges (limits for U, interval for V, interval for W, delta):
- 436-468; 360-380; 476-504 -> 0.2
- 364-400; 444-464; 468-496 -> -0.7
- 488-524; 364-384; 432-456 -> 0.3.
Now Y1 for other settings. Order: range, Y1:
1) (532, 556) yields 0.450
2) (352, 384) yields 0.450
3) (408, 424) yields 0.491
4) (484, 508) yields 0.456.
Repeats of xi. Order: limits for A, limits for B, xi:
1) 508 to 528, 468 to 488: 0.22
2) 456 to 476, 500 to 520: 0.14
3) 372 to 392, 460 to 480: 0.22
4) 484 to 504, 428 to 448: 0.42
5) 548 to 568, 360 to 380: 0.35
